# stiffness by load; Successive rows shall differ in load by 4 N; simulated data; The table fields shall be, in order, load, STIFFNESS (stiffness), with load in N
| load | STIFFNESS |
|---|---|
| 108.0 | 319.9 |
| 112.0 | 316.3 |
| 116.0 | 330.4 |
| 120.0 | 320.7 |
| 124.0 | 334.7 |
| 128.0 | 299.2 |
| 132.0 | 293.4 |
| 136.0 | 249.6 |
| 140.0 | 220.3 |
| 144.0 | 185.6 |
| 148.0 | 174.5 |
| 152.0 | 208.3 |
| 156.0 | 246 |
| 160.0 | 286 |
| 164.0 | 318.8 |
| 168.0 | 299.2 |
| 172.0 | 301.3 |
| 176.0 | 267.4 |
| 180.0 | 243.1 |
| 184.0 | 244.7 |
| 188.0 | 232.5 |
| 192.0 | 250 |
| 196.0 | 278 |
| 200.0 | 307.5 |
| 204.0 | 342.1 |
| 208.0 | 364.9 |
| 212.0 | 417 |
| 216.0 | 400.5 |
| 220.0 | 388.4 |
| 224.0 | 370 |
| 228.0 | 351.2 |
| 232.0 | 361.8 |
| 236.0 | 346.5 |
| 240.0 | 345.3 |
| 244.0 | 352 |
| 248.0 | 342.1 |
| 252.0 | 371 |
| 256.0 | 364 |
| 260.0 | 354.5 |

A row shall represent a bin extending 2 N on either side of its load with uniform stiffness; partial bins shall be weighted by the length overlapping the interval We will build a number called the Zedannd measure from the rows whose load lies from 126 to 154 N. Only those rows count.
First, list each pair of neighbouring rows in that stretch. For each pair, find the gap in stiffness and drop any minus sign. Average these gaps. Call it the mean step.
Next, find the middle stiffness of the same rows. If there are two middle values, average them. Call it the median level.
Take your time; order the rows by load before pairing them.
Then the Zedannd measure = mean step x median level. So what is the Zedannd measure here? 5820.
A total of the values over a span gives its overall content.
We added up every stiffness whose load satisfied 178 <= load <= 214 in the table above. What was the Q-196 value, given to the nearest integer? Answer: 2680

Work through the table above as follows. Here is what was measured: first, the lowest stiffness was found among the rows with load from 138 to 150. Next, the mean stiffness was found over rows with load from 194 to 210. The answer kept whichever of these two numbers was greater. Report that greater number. 323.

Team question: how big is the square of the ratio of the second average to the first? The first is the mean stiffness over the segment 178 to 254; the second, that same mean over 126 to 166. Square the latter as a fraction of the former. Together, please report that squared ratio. 0.56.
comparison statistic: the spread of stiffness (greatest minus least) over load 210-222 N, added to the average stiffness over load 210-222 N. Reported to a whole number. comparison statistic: 431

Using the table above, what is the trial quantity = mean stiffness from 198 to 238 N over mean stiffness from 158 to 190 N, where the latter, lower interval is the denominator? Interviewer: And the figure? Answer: 1.33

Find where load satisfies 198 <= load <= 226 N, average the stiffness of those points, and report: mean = 370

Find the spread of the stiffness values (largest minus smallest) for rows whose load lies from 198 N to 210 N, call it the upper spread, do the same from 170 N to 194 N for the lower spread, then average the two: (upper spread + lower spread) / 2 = 63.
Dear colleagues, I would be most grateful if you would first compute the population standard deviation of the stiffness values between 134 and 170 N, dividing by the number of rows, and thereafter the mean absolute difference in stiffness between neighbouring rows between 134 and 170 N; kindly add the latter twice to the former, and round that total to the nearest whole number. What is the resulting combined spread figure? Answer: 107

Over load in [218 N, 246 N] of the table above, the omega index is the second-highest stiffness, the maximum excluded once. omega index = 370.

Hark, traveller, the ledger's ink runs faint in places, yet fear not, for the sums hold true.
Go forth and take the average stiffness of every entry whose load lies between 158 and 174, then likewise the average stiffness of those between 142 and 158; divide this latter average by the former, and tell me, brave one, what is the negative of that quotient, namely -0.68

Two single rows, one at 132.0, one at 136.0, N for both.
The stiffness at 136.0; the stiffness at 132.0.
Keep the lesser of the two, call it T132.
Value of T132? 250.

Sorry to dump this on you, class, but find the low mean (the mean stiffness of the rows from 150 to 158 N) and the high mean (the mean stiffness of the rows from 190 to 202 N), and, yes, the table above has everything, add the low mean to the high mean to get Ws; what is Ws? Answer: 506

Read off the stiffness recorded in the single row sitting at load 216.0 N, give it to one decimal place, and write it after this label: 400.5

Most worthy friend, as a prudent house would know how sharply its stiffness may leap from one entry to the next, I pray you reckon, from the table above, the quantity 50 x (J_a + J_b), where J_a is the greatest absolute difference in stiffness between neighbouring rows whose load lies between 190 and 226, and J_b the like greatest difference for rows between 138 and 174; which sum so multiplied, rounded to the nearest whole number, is 4605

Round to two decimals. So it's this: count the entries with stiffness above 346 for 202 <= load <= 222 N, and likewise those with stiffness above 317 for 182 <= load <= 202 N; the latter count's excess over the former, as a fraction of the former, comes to -1.00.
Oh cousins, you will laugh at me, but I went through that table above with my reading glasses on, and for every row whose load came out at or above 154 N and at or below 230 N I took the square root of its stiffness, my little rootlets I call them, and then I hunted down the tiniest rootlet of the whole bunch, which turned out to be 15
